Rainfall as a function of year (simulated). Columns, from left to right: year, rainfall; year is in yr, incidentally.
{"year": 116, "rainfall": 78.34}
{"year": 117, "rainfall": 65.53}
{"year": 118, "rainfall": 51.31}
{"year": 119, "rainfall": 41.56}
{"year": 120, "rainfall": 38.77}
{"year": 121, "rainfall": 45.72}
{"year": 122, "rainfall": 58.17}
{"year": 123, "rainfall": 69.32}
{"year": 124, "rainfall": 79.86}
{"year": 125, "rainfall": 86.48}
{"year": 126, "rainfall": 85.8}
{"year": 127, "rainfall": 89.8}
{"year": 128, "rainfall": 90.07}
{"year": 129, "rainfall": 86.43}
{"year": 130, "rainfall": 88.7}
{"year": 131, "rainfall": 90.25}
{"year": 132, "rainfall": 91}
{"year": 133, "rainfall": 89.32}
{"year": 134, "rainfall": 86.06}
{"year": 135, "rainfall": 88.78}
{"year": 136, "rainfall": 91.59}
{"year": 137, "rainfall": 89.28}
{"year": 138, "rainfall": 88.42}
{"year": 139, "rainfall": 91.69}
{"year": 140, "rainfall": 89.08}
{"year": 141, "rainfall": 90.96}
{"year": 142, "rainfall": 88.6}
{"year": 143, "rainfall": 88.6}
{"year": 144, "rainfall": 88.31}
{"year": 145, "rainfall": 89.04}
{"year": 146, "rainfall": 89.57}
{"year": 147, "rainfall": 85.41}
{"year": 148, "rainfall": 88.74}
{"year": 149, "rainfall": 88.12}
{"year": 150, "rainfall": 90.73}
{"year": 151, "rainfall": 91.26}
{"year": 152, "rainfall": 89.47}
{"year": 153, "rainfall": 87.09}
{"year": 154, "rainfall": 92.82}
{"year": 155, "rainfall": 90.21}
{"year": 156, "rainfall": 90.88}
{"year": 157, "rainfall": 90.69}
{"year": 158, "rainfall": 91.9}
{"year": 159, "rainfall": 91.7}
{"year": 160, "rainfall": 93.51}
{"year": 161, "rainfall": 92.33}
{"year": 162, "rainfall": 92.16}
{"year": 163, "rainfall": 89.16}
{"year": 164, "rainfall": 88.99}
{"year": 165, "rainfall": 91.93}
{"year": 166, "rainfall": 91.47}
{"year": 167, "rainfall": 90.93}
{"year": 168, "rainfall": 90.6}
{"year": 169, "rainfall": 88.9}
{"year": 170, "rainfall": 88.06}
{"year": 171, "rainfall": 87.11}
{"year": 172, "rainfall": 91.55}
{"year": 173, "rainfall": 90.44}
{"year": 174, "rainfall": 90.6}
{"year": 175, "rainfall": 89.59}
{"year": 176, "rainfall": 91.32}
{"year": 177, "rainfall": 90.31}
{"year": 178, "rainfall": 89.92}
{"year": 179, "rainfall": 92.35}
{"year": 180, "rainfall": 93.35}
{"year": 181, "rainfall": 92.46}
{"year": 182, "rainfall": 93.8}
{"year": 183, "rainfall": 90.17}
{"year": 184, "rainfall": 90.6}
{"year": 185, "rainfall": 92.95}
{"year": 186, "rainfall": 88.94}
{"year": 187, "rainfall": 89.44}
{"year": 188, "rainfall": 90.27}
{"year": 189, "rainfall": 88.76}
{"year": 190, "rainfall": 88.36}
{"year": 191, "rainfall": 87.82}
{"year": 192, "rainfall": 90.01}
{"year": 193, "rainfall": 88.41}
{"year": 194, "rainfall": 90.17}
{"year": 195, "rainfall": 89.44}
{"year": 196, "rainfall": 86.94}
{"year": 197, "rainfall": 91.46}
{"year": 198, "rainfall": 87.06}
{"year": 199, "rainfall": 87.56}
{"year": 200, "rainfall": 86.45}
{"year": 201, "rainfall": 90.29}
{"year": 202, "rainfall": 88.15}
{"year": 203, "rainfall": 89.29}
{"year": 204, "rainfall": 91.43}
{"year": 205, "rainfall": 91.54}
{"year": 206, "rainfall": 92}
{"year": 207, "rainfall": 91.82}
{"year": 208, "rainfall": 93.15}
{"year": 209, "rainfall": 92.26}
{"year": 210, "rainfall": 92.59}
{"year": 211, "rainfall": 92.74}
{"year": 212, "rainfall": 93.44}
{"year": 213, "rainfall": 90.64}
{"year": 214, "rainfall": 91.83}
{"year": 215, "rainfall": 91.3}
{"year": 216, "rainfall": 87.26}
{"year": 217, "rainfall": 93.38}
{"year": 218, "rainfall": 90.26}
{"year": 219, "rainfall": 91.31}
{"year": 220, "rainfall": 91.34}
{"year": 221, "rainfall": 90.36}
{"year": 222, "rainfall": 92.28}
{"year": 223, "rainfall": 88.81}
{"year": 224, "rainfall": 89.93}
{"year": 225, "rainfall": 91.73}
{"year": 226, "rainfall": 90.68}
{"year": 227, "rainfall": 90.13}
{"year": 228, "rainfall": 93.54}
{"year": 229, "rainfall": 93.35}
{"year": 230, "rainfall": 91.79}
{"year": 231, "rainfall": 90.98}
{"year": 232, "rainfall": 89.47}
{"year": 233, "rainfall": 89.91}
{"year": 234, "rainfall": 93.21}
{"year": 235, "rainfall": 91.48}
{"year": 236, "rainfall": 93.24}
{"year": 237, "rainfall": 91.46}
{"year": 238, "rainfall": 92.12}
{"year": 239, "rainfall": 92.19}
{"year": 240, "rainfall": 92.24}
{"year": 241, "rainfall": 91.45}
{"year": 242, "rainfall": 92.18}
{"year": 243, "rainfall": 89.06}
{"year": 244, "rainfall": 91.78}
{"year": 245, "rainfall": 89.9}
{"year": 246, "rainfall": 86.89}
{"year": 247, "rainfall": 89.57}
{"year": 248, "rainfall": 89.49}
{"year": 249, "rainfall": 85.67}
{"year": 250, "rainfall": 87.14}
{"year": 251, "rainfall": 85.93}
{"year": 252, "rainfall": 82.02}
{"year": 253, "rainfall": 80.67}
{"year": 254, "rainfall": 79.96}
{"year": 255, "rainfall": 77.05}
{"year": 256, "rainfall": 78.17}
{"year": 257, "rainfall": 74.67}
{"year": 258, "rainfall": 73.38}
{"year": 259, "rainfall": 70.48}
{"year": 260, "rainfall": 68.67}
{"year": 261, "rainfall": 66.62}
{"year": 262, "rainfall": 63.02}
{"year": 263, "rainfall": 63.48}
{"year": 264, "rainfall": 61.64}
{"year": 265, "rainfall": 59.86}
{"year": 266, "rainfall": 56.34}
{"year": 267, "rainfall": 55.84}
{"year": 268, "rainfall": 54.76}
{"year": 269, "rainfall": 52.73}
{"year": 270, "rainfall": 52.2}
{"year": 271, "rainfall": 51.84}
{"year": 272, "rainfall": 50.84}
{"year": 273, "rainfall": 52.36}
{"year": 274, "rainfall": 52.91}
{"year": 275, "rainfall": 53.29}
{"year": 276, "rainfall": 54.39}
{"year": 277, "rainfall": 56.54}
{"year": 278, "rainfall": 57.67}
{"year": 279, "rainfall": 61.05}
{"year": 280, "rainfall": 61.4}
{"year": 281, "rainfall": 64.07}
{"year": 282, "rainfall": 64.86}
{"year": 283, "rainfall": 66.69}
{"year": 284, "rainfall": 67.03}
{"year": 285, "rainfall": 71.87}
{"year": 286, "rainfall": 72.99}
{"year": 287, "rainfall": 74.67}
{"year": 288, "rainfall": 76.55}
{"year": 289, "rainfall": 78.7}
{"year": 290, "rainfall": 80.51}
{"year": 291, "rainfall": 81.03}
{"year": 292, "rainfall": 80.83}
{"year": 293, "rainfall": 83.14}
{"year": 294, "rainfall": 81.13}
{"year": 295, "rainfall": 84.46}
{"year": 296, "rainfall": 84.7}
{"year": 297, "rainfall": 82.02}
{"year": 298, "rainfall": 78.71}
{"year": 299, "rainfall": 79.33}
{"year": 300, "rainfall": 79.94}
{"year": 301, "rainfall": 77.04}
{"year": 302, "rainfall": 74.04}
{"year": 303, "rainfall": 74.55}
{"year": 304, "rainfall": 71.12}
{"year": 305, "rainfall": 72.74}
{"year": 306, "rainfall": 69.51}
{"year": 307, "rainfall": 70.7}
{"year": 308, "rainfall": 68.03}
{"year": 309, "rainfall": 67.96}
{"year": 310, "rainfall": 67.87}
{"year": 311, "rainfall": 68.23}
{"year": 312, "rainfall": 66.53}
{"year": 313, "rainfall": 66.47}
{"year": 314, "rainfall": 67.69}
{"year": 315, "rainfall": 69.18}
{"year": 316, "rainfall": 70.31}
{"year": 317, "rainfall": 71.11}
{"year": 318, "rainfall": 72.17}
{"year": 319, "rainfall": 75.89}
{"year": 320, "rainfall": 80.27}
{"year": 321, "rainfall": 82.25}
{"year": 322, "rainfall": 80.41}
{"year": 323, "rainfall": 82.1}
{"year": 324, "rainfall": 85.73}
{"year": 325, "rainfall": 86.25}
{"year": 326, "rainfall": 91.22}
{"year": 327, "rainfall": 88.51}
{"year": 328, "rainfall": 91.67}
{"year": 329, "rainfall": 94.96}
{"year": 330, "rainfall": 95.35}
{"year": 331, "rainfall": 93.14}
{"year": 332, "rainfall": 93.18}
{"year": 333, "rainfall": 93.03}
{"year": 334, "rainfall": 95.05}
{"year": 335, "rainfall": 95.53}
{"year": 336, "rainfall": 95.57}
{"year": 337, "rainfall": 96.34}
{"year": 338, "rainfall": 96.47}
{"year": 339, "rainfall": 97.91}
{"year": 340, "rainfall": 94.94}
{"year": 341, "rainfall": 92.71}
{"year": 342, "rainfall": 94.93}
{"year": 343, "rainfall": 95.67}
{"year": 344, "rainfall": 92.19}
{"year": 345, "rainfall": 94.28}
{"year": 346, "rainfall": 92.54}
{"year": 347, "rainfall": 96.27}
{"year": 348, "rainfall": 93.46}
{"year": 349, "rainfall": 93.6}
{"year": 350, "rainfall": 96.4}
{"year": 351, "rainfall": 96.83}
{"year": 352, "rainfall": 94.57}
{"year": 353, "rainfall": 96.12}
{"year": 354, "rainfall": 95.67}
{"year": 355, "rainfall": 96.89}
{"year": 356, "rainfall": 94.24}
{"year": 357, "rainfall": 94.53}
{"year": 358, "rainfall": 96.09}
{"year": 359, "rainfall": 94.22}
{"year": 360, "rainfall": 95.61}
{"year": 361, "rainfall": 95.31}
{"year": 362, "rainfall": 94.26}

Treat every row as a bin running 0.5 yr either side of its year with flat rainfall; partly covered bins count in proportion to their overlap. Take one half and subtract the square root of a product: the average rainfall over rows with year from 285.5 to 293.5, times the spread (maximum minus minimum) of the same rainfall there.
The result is -28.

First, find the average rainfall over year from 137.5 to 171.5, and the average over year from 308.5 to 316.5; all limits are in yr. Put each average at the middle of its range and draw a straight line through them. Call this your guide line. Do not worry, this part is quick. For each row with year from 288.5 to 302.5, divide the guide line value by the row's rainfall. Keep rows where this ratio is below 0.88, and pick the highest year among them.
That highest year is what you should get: 300 yr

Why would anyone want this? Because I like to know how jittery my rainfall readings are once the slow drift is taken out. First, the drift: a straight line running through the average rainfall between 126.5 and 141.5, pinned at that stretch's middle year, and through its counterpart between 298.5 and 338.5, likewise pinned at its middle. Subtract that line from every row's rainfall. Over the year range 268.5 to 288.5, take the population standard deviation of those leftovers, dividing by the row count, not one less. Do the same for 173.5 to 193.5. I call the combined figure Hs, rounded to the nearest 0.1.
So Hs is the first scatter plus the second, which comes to 10.2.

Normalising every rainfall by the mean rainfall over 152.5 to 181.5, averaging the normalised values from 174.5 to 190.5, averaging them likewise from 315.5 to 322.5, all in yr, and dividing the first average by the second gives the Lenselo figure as 1.19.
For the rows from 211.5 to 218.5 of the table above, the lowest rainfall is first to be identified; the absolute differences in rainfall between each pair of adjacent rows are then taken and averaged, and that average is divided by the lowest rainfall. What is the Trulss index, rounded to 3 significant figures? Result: 0.0340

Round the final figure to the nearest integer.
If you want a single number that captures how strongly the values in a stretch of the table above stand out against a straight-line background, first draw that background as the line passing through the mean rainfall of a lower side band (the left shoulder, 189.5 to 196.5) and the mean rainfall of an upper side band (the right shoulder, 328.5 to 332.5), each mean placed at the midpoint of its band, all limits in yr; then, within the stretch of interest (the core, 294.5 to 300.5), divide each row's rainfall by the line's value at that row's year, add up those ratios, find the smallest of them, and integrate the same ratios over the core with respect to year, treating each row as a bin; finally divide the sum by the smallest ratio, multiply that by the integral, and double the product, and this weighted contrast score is 65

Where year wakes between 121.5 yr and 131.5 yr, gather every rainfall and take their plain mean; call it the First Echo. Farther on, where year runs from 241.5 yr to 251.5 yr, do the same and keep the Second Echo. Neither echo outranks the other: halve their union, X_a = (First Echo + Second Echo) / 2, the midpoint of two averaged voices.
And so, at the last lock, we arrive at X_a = 85.6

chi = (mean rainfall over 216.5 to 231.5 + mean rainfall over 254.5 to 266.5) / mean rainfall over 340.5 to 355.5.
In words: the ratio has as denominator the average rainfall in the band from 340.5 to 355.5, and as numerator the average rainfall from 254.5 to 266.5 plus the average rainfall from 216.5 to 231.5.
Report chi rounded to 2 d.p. 1.68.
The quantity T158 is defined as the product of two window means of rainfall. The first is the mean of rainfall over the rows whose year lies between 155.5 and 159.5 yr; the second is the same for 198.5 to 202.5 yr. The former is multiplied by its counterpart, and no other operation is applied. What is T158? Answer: 8044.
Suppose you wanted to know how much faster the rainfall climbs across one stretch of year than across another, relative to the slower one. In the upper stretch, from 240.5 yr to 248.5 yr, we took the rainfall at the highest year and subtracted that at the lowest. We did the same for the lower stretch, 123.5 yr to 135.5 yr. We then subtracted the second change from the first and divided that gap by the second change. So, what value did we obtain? -1.2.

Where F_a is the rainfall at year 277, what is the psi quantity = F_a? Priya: 56.54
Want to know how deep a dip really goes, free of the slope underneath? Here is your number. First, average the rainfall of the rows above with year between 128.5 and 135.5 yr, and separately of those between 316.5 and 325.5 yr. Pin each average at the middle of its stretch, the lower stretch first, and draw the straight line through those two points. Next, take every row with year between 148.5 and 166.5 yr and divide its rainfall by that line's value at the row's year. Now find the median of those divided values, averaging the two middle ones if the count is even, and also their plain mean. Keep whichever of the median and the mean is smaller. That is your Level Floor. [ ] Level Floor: 1.04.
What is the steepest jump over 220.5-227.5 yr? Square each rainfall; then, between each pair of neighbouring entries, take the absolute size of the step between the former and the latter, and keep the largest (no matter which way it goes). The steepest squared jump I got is 628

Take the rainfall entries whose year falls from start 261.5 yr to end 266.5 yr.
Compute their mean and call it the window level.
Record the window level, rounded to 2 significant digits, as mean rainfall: 61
